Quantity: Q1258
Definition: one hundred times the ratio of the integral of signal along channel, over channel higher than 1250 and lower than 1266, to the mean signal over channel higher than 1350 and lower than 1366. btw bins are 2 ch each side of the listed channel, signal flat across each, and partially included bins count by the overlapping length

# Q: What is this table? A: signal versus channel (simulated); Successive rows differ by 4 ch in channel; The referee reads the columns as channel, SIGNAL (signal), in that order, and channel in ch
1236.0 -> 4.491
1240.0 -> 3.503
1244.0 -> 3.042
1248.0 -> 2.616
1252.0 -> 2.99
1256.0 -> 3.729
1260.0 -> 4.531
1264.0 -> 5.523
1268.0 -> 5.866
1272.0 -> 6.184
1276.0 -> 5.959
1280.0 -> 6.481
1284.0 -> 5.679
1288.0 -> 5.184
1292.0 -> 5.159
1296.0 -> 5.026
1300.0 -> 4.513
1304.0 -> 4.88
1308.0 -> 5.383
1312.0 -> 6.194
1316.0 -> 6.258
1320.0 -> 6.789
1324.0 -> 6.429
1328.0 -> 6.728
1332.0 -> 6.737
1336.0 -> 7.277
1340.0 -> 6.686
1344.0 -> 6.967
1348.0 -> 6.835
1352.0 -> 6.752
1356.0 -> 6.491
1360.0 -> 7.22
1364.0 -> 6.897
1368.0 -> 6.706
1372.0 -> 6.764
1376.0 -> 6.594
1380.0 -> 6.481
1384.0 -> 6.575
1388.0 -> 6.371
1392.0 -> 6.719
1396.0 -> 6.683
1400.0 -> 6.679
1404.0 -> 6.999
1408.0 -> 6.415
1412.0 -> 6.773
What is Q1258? 981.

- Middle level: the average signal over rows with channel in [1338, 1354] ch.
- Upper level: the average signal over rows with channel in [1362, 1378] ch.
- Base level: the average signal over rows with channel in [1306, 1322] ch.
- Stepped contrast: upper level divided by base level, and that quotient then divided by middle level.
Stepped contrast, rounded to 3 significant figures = 0.161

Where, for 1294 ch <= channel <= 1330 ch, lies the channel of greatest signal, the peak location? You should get 1320.0 ch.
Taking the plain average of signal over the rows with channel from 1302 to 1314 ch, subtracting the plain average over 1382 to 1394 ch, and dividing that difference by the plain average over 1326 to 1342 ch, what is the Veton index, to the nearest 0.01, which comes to -0.16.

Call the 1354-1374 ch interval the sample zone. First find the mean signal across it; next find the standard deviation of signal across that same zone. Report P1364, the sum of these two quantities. 7.1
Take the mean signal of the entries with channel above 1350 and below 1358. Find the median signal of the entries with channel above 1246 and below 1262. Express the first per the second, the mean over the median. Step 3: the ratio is 2.0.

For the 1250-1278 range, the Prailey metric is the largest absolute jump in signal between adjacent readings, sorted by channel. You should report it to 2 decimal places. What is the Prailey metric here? 0.99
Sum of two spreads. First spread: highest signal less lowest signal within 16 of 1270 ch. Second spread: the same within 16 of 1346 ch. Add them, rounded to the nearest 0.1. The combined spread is 3.5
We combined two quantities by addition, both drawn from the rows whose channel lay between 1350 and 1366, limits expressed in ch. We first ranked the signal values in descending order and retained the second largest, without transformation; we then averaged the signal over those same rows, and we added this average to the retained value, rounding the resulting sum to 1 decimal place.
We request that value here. 13.7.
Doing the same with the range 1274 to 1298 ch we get 11.5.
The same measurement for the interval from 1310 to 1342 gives 13.4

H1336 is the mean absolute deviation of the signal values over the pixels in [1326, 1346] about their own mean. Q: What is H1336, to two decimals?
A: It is 0.19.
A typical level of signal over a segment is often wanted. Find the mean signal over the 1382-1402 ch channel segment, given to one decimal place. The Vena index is 6.6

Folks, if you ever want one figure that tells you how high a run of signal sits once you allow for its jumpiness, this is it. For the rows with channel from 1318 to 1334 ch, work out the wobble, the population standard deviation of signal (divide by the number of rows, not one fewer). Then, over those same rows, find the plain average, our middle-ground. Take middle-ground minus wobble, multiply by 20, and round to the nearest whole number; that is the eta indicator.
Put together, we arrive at 131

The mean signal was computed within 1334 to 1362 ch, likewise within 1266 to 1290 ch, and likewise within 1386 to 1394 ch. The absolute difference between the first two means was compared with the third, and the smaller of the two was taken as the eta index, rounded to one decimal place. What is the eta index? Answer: 1.0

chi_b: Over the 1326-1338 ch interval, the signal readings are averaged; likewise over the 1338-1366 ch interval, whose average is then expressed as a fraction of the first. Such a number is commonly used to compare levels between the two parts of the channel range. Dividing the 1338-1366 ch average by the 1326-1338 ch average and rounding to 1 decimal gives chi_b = 1.0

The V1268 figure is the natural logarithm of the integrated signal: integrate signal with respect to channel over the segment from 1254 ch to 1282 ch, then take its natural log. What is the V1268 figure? 5.03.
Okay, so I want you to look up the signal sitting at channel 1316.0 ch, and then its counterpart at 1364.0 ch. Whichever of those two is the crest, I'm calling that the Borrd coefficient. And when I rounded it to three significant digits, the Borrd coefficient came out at 6.90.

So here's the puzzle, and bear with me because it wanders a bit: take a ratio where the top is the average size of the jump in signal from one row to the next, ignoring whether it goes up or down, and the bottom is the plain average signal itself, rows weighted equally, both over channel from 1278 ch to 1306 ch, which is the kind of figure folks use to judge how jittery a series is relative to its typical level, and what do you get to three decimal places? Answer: 0.074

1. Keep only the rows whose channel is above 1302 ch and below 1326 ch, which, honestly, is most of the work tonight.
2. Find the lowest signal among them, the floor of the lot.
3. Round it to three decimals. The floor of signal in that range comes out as 4.880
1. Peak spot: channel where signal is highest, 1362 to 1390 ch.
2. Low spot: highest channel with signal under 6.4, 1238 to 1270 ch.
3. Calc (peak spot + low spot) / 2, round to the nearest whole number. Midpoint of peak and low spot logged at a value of 1316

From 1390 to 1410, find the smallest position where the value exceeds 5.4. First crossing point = 1392.0 ch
